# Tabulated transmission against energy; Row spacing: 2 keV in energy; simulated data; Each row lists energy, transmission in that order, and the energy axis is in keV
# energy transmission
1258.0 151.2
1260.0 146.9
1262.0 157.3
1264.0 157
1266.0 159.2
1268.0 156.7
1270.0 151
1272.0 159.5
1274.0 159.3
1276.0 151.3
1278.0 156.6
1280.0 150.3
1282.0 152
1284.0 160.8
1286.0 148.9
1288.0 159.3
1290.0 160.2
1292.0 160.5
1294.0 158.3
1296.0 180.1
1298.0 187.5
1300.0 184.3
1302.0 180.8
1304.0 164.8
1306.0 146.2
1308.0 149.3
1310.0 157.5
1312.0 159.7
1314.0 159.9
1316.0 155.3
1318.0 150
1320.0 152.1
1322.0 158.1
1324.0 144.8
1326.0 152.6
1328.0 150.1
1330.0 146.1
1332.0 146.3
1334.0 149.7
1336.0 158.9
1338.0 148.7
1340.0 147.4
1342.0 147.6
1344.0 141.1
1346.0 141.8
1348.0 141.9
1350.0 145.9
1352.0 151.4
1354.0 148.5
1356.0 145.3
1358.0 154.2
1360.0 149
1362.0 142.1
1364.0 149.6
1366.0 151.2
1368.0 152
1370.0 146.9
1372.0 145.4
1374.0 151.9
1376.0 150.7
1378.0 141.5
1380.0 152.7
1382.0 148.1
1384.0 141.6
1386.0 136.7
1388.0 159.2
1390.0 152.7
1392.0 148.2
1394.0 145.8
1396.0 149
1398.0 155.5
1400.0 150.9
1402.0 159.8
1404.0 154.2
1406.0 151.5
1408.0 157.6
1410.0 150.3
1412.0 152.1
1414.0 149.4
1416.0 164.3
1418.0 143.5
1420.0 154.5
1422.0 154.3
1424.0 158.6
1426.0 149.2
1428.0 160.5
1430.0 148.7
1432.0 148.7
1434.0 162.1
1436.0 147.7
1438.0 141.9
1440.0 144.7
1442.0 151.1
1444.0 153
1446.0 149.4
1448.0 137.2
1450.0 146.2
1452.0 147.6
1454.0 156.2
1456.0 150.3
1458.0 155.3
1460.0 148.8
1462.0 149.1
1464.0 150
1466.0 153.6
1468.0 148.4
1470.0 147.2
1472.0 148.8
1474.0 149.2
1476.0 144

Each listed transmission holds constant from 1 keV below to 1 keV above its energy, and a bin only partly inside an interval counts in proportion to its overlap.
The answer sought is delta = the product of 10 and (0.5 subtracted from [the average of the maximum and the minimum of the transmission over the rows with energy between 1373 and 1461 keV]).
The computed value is 1500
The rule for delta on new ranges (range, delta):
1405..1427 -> 1534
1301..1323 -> 1630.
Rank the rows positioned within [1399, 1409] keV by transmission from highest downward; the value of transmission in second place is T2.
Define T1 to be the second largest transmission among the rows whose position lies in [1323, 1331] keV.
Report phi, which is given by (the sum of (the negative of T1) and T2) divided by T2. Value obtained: 0.05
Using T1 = 150.1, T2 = 157.6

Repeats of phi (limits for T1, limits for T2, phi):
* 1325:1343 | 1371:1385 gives 0.00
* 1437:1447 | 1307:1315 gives 0.05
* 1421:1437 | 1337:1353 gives -0.08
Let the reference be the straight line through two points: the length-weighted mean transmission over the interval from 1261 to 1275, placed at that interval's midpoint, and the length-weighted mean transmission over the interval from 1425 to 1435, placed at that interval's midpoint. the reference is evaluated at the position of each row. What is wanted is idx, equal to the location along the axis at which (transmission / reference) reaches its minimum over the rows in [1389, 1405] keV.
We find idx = 1394.0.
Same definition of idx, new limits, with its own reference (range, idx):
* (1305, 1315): 1306.0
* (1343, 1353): 1344.0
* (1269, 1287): 1286.0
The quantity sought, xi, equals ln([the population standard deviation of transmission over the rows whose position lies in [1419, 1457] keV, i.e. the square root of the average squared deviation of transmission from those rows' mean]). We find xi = 1.80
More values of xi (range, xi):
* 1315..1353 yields 1.60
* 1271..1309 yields 2.50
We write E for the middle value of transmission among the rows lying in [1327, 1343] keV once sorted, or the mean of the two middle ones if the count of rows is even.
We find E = 148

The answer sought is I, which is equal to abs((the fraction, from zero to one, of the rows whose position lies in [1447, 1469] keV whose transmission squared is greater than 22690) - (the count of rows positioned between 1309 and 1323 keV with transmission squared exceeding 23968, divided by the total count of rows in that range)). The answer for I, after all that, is 0.44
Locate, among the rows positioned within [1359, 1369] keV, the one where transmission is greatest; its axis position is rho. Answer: 1368.0 keV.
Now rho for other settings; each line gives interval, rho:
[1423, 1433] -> 1428.0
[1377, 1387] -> 1380.0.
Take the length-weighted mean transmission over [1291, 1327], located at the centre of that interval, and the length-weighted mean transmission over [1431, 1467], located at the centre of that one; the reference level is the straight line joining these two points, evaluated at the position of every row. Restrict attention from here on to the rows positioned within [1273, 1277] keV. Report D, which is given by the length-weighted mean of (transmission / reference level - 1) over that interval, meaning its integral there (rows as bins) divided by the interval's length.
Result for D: -0.05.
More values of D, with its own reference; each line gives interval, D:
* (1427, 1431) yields 0.02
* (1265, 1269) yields -0.04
